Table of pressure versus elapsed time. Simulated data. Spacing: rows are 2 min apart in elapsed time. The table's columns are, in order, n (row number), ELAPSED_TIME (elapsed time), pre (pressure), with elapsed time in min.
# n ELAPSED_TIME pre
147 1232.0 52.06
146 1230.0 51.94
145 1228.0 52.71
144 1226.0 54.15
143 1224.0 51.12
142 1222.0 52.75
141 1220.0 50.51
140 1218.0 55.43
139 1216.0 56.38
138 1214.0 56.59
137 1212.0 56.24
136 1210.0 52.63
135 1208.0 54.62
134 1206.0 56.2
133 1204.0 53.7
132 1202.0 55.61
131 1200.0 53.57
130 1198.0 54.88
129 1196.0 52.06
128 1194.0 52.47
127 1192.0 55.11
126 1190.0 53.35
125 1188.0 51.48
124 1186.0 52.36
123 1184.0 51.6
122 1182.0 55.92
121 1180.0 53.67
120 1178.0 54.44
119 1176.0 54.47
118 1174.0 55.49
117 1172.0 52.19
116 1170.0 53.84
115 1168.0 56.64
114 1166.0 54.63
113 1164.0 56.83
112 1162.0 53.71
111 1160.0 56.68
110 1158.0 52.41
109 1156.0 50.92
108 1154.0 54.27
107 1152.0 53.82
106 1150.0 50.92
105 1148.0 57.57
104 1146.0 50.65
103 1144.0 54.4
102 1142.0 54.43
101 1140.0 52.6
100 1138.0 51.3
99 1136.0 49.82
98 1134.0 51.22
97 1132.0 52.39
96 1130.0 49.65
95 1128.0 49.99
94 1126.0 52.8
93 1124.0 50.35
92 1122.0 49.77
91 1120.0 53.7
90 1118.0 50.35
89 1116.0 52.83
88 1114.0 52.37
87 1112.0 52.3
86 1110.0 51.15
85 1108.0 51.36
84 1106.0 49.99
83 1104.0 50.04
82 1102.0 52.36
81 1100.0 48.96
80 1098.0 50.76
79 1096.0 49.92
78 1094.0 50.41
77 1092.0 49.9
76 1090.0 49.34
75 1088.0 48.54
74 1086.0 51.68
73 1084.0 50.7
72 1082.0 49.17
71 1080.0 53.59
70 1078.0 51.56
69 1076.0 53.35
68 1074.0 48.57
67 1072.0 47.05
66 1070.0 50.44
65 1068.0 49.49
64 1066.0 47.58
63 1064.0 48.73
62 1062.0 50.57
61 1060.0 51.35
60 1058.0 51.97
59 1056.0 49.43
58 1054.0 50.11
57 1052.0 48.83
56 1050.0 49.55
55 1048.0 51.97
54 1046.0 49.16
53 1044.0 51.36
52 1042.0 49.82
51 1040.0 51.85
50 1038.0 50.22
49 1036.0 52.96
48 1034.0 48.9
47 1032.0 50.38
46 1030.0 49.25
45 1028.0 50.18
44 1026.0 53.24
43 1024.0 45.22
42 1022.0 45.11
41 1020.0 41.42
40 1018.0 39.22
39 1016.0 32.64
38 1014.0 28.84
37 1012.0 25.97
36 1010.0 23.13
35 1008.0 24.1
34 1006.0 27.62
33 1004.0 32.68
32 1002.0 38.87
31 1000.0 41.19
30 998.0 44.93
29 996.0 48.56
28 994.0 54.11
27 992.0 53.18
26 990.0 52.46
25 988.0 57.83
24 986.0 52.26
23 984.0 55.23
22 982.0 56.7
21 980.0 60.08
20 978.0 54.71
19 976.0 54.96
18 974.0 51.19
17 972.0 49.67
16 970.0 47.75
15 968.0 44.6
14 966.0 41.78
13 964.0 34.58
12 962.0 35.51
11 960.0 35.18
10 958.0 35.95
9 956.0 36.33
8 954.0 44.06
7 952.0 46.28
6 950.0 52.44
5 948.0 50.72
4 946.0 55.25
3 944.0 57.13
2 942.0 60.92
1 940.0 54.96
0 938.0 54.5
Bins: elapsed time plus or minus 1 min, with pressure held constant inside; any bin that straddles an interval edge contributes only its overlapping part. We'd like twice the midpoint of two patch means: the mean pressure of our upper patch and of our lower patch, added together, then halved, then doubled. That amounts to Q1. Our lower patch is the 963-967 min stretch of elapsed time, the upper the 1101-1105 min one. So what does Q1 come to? 89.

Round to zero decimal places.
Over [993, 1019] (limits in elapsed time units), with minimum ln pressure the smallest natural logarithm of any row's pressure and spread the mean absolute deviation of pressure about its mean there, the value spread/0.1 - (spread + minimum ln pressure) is 71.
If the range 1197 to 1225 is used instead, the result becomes 11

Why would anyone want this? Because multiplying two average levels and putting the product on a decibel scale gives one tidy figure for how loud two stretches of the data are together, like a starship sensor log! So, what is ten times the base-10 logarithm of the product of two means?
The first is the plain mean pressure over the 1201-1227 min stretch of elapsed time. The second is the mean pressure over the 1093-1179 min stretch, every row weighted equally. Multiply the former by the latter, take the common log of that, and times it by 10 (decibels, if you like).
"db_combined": 34.5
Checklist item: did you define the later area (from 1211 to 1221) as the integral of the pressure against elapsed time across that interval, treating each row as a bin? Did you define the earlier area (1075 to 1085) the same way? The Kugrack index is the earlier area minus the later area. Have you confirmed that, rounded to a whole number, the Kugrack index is -34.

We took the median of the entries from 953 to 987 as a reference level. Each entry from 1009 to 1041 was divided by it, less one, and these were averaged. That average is -0.10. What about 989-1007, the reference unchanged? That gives -0.08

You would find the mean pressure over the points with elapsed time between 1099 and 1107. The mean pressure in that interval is 50.3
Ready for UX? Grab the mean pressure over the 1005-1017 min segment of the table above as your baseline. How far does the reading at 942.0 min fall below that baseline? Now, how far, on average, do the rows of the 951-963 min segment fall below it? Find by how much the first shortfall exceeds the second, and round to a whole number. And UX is -22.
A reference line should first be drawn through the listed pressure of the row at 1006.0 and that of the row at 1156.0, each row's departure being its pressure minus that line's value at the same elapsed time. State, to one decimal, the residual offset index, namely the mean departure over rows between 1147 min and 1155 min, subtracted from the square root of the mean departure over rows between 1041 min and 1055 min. 0.0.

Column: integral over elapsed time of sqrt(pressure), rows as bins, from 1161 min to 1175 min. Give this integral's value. 104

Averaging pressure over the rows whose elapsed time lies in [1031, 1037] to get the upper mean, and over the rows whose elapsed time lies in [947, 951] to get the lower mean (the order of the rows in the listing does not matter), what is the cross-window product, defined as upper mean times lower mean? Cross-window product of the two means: 2618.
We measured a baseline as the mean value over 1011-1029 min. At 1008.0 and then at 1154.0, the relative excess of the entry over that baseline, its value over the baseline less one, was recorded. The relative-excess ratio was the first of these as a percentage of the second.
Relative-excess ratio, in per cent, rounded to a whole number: -114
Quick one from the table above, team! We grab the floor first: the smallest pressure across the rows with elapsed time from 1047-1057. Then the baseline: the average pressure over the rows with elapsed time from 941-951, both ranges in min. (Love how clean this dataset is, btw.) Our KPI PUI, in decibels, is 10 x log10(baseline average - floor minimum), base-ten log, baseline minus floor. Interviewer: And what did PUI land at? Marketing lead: 8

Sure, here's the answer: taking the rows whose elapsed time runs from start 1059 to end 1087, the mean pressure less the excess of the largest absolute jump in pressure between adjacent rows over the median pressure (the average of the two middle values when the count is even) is 96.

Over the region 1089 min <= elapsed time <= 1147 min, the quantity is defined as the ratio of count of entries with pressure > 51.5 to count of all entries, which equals 0.34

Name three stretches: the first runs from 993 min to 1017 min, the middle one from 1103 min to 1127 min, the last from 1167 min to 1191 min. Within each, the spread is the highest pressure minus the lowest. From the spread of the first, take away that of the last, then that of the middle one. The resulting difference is 22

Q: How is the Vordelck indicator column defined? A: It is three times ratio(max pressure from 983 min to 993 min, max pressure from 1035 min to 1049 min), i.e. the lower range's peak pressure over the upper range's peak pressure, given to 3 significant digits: 3.28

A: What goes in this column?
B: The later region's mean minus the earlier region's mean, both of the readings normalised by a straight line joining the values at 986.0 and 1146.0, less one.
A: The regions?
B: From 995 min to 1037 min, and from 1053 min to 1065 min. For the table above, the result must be 0.20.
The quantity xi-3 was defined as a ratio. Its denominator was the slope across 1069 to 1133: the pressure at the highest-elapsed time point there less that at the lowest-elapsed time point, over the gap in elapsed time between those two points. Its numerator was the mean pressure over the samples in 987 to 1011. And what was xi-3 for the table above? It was 1321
